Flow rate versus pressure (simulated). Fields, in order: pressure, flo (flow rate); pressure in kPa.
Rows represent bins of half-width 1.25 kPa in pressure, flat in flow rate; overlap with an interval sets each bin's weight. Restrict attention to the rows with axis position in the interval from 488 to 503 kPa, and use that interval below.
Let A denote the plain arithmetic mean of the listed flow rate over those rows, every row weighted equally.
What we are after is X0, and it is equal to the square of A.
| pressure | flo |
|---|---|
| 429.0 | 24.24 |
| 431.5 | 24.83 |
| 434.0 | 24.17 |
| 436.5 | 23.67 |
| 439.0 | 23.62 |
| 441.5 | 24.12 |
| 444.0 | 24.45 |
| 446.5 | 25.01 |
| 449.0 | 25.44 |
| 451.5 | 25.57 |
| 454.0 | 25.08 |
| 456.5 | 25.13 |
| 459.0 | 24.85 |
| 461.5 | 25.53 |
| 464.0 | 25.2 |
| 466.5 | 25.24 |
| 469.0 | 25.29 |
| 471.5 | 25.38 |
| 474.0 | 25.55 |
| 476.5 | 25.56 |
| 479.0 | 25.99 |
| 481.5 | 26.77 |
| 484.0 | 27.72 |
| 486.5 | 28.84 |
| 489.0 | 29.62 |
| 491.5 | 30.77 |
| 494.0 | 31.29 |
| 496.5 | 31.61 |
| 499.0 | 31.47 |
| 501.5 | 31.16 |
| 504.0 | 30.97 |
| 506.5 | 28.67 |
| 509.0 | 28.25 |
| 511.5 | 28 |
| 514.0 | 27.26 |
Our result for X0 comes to 960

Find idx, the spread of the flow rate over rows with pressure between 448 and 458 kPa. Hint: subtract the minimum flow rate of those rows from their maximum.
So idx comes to 0.5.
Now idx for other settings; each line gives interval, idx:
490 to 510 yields 3.4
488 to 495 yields 1.7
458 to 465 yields 0.7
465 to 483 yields 1.5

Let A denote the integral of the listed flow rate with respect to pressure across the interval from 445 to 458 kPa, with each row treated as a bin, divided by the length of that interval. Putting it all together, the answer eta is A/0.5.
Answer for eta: 50.4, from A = 25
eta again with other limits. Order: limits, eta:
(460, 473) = 50.6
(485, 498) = 60.8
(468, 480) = 51.1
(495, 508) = 61.5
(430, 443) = 48.2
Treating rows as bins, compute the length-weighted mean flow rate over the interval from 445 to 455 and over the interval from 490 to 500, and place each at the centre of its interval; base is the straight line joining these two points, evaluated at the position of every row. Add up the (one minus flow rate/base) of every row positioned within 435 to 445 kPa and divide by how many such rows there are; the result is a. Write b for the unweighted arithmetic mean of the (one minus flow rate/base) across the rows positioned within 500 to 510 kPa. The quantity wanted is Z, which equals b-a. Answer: 0.09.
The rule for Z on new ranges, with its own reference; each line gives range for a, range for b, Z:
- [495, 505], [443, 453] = -0.03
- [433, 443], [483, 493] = 0.05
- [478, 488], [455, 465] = -0.02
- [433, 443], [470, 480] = 0.12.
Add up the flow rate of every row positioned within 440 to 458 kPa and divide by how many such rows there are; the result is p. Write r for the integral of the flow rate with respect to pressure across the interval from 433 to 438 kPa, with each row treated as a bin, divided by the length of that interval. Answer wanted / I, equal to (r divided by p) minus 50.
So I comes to -49.0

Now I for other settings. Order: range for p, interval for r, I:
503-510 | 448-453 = -49.1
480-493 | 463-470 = -49.1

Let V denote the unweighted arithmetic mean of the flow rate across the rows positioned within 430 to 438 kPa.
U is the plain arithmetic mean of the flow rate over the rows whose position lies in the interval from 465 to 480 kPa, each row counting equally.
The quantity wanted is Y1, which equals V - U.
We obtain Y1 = -1.3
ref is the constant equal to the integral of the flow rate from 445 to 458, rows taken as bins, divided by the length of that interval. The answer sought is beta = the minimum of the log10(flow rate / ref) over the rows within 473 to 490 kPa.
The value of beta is 0.01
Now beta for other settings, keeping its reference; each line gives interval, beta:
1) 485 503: 0.06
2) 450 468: -0.01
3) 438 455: -0.03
